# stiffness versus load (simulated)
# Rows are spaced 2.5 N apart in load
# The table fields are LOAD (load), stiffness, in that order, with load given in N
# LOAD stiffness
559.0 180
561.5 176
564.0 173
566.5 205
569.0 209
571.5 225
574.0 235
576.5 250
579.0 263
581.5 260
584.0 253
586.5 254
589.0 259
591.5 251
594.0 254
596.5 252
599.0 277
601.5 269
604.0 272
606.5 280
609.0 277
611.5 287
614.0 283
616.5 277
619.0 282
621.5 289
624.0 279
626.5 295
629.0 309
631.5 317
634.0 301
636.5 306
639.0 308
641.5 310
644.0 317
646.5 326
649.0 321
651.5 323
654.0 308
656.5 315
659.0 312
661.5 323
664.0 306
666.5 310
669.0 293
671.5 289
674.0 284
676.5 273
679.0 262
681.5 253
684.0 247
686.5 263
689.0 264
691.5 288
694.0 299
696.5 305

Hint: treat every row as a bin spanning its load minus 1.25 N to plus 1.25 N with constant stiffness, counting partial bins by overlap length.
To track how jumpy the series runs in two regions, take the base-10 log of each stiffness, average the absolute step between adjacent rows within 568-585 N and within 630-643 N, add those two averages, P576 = 0.028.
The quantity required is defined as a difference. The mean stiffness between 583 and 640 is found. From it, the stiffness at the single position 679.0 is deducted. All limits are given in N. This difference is 18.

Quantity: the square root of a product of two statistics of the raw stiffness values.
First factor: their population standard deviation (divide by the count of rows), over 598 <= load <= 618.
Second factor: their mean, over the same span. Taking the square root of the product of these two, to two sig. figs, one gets 39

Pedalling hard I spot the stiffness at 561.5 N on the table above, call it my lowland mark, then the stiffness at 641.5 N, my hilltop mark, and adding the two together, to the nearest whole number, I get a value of 486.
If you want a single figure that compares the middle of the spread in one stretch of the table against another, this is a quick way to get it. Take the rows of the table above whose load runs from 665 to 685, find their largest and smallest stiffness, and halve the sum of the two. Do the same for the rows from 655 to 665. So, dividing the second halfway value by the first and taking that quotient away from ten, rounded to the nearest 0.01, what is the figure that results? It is 8.87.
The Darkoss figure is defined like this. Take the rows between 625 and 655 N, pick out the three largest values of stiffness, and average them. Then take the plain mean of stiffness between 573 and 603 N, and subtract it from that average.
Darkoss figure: 67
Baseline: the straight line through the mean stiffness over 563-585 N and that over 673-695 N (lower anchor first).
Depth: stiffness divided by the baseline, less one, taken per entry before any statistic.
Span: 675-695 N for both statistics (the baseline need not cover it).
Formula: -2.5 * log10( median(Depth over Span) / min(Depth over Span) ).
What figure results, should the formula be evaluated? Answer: 1.3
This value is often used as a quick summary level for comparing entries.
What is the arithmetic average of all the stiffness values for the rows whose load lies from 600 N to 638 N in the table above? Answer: 288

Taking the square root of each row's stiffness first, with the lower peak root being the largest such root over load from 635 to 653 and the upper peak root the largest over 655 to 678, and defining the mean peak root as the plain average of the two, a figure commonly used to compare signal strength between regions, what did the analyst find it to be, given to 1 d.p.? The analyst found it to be 18.0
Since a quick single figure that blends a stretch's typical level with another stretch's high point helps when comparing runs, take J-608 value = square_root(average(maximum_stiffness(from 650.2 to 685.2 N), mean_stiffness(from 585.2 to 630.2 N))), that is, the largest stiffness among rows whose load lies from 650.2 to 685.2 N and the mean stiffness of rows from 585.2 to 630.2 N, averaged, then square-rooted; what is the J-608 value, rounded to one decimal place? 17.3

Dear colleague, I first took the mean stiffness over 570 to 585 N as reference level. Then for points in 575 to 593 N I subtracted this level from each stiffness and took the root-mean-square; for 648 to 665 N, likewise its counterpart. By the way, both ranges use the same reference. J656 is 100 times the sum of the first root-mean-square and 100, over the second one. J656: 160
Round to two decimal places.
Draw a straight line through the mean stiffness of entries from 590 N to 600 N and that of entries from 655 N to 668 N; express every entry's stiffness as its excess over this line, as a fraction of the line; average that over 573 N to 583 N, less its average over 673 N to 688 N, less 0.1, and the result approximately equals 0.13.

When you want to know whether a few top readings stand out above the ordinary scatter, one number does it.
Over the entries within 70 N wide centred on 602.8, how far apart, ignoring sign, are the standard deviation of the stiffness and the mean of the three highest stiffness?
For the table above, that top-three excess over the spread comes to 286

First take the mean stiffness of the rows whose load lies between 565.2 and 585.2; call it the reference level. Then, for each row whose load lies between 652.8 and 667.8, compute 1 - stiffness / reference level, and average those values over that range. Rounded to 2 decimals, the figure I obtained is -0.32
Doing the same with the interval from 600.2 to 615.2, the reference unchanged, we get -0.17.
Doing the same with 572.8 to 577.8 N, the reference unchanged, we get -0.02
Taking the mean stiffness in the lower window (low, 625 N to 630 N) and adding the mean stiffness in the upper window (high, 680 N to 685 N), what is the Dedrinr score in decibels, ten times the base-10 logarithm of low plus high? 27.4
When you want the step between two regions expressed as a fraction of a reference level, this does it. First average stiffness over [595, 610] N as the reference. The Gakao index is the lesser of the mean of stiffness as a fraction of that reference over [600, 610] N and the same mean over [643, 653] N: 1.01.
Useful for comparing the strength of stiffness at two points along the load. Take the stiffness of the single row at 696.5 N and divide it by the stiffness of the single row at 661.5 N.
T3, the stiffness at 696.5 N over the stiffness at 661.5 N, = 0.94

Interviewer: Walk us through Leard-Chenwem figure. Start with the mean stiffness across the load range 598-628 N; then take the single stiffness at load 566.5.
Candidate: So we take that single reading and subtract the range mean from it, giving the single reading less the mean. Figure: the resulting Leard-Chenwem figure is -76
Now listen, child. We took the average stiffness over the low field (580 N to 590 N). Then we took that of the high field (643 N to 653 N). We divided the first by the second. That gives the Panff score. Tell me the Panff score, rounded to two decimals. 0.80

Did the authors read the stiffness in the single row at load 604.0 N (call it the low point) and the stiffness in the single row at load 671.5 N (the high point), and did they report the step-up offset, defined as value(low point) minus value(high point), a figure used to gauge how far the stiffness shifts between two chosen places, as -17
